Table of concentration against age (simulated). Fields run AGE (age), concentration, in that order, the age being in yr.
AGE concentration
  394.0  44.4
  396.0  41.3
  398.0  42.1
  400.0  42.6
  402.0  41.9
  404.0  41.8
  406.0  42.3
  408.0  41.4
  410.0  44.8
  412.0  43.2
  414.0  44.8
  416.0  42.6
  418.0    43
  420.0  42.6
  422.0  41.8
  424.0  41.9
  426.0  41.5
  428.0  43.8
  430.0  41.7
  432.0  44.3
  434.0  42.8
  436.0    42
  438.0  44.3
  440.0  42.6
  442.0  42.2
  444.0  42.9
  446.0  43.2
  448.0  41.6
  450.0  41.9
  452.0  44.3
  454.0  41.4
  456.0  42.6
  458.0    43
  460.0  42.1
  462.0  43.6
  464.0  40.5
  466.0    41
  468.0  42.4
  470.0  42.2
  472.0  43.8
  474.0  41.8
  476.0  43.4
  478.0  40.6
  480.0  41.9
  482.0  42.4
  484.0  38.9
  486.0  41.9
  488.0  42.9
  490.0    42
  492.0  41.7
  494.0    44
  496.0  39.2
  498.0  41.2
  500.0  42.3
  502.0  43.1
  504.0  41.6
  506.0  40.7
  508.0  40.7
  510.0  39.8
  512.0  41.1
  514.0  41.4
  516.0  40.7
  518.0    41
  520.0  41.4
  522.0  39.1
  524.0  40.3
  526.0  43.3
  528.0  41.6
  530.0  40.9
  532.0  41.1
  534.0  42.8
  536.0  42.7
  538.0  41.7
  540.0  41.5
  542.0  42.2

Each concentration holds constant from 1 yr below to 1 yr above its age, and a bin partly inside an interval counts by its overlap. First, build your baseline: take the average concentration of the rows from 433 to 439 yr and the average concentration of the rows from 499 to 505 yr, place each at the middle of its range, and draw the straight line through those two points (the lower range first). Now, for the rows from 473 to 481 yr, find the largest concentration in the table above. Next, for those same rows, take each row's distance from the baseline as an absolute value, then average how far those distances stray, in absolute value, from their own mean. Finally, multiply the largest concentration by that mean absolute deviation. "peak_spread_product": 20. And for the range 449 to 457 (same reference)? 19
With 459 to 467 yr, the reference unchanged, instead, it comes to 26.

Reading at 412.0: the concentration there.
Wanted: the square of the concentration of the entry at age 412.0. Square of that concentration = 1866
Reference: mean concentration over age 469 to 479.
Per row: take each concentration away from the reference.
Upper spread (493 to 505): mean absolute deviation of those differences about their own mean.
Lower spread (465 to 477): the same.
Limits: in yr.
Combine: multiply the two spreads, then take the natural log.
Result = 0.0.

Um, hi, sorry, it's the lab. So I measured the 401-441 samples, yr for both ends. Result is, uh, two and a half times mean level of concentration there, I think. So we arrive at 107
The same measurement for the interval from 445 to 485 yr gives 105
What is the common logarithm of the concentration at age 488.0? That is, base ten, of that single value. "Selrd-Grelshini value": 1.632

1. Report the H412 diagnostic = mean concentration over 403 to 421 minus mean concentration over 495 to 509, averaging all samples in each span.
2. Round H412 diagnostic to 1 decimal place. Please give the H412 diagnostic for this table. 1.7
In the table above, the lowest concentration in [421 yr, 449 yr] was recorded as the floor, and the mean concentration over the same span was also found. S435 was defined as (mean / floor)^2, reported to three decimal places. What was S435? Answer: 1.054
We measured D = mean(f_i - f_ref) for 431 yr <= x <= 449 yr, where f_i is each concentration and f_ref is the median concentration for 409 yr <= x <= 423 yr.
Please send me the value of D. -0.1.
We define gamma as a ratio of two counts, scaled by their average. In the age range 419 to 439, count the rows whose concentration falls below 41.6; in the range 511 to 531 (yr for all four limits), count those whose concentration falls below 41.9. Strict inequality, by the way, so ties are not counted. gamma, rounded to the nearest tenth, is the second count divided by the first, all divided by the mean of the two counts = 1.8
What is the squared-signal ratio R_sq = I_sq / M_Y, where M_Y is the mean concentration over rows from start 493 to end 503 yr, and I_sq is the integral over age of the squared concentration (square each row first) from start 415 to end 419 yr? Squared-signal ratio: 175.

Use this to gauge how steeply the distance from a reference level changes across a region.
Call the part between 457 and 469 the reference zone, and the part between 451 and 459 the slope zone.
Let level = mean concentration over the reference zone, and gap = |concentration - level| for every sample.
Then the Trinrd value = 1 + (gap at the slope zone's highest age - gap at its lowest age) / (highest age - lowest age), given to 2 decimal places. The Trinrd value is 0.78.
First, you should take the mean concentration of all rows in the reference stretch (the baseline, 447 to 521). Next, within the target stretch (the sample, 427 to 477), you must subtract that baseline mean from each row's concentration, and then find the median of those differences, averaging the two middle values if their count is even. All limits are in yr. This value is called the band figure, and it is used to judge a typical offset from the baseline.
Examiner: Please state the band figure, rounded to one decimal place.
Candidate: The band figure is 0.8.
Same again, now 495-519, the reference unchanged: -0.7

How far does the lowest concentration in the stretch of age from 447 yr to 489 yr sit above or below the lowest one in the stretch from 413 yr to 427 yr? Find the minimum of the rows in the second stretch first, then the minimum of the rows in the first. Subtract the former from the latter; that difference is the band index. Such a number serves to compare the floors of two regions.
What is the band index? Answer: -2.6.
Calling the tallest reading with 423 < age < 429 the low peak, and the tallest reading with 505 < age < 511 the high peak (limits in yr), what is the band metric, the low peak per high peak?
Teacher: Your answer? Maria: 1.08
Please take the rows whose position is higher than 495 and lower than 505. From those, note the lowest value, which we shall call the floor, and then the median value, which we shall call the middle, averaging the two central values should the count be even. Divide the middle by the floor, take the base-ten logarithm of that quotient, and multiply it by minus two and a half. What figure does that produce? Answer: -0.06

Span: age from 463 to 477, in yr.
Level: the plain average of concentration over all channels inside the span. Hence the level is 42.2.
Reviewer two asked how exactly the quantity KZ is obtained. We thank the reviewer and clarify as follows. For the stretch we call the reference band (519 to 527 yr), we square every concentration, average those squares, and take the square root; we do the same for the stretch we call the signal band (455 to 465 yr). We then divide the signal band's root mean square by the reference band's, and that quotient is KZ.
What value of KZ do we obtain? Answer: 1.03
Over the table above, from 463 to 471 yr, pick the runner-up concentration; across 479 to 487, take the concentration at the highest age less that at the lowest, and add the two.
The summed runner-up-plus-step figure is 42.2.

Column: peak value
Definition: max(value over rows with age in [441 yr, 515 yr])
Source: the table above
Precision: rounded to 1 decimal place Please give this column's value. 44.3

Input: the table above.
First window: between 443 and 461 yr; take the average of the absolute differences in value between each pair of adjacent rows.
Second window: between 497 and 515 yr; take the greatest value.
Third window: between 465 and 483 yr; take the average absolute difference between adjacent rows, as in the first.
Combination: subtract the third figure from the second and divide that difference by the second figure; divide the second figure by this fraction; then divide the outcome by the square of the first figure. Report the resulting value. 29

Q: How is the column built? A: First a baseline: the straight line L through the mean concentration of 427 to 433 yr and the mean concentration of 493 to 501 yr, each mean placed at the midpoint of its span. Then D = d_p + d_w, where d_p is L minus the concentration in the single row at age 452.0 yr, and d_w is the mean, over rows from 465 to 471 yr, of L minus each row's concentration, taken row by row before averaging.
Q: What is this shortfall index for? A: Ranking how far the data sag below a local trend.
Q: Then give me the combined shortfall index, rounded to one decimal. -1.1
